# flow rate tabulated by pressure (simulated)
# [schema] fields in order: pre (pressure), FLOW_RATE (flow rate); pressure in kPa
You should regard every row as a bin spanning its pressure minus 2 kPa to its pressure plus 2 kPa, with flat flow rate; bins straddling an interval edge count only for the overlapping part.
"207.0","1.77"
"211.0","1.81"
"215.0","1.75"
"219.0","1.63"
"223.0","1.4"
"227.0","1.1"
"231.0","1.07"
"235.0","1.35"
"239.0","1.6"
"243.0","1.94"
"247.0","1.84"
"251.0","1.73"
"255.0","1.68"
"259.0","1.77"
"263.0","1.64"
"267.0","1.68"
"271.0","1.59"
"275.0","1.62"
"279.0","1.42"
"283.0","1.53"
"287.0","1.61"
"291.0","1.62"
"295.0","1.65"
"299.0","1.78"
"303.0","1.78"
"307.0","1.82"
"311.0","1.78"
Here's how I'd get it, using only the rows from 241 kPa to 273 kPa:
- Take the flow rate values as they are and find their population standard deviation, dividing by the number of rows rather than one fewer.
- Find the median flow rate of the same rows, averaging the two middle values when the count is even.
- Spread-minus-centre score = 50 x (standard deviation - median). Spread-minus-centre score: -80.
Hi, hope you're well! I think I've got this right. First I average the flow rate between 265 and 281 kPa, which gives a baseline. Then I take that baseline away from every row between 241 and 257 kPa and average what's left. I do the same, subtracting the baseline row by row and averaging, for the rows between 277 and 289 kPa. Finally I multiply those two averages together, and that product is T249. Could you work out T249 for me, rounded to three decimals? -0.013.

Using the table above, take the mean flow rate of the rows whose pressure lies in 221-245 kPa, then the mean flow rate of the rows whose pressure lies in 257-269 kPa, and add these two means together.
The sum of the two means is 3.11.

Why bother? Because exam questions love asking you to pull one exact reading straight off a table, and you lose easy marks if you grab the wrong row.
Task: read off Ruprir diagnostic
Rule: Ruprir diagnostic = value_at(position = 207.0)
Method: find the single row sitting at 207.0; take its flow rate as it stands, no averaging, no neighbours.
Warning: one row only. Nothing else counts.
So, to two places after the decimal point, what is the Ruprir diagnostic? 1.77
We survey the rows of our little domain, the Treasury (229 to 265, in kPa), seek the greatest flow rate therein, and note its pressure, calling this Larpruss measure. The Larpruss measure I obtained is 243.0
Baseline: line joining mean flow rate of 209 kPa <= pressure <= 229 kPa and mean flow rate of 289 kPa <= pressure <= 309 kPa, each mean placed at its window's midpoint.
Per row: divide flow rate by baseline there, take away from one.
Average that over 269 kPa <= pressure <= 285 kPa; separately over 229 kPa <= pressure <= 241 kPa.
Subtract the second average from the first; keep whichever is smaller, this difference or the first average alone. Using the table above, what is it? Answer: -0.07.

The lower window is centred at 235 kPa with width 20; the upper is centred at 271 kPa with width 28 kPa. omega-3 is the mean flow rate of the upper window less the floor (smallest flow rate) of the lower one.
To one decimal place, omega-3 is 0.5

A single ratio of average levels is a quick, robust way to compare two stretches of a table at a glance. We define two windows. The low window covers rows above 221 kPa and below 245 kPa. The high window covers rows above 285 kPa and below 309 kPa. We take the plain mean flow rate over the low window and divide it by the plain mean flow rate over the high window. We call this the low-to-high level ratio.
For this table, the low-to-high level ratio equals 0.82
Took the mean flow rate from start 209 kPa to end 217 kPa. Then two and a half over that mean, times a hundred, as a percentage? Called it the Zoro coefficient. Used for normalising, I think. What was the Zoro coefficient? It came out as 140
